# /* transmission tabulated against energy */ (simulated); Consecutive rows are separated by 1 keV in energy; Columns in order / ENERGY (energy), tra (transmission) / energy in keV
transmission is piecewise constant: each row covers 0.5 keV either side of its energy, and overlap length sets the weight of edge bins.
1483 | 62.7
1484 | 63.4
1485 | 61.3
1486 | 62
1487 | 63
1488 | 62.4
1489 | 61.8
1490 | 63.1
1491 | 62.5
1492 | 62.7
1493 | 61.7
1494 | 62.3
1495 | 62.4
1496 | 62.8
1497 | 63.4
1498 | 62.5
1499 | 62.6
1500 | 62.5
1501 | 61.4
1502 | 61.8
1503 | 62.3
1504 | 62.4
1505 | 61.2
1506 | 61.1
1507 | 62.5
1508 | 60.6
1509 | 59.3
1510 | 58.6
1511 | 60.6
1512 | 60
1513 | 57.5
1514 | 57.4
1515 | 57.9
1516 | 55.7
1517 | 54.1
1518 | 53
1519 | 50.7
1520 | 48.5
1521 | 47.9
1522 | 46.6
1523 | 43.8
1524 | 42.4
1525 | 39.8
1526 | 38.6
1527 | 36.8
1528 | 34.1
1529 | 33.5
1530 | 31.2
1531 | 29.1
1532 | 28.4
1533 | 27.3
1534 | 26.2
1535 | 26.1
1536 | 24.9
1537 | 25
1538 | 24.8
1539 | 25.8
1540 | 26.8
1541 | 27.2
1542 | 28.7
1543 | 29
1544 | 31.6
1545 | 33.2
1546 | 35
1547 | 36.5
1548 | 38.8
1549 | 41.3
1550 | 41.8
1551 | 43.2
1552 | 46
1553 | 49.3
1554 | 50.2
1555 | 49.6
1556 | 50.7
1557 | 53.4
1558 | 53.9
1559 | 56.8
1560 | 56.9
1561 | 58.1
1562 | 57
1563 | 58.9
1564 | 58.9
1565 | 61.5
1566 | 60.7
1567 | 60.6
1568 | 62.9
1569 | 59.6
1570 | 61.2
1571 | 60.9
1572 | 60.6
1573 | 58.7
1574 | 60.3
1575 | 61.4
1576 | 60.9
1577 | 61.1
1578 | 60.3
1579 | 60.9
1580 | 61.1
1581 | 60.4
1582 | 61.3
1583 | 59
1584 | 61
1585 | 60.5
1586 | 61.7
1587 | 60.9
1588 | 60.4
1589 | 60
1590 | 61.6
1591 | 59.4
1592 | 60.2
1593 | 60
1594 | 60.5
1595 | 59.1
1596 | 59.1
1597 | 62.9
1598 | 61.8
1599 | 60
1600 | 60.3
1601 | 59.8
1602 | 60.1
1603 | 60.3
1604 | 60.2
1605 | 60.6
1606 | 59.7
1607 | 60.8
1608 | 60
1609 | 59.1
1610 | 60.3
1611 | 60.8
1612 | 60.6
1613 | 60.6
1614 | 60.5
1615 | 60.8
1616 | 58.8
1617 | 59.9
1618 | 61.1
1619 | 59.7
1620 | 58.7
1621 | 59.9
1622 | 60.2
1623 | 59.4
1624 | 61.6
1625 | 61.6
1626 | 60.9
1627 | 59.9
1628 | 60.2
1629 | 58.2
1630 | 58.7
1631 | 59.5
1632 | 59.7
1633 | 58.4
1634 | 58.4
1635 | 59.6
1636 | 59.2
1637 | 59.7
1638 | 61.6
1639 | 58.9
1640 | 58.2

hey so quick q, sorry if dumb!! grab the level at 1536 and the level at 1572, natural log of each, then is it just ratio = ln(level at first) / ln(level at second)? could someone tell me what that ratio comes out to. 0.78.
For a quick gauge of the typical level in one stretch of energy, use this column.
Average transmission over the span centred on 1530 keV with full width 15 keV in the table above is 32.5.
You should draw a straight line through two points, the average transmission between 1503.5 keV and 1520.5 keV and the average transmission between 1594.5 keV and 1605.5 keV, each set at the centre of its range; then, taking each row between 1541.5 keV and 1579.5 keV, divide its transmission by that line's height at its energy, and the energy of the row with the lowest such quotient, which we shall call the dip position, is 1542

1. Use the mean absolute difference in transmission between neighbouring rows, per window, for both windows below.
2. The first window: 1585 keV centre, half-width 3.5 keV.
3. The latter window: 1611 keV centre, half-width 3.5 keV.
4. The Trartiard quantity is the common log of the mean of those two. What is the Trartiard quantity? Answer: -0.071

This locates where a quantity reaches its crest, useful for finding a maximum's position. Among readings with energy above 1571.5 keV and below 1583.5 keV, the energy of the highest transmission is 1575 keV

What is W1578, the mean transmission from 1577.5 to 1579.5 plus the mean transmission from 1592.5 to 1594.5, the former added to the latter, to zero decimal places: 121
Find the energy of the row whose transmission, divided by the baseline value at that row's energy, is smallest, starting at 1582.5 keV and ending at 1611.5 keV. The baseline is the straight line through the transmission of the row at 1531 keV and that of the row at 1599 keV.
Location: 1609 keV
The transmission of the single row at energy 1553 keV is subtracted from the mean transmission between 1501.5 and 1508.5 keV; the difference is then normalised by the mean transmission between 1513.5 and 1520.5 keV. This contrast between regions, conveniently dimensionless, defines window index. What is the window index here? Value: 0.23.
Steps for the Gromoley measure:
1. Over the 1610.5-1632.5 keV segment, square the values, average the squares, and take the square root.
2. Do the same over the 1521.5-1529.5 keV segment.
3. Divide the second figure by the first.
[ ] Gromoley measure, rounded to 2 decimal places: 0.66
